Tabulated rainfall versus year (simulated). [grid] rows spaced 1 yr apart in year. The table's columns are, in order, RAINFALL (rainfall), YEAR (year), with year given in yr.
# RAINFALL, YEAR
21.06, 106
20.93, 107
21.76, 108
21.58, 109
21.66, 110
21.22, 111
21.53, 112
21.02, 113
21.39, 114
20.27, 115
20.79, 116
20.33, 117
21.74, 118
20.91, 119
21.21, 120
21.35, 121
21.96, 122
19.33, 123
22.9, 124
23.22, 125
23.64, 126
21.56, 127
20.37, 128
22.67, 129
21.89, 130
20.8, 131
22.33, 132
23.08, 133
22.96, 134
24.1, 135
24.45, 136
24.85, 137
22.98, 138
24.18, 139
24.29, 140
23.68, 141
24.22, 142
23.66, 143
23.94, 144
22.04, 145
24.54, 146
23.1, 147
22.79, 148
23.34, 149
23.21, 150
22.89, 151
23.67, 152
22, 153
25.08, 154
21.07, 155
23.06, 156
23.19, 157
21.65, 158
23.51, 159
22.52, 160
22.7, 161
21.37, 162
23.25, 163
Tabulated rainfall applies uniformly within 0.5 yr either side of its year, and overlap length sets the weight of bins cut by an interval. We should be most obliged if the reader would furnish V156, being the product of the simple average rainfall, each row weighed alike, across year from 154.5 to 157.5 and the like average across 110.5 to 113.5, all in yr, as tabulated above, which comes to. 477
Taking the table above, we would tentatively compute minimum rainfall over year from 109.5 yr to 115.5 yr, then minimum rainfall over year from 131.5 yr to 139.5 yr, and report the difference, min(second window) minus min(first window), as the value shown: 2.1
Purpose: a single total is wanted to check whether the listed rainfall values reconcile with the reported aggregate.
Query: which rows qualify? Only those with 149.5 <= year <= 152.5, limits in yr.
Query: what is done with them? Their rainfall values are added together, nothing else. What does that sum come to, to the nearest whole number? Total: 70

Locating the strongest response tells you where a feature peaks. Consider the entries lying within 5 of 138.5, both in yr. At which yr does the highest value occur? 137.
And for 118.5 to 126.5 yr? 126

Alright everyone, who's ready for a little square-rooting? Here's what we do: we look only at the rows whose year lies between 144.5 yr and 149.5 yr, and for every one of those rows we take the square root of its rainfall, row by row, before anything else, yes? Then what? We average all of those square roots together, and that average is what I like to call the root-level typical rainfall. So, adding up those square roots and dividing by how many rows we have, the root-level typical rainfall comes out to 4.81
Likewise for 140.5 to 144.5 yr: 4.89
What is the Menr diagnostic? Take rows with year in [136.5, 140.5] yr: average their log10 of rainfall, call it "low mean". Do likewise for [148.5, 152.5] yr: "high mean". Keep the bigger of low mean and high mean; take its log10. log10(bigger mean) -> 0.140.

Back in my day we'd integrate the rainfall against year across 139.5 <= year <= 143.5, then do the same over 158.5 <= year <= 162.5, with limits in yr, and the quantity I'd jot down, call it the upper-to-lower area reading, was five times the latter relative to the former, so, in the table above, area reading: 4.70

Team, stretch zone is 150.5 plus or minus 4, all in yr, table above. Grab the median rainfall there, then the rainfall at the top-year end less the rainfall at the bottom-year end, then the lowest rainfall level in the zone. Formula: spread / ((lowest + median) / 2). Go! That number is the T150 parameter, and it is 0.088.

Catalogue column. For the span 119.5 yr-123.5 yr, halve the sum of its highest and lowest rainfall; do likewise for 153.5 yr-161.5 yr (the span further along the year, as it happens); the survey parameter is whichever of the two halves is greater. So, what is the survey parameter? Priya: 23.1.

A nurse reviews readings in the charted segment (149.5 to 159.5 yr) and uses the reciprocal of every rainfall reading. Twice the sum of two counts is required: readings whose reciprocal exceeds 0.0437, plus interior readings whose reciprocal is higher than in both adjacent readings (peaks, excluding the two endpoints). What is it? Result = 14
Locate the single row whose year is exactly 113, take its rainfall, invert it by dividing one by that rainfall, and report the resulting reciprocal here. 0.0476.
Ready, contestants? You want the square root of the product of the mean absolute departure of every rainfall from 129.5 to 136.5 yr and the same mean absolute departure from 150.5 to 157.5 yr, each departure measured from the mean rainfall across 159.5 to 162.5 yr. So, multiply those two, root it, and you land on 1.13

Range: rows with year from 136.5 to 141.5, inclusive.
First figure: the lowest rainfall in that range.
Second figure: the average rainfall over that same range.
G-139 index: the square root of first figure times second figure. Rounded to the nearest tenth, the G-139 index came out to 23.5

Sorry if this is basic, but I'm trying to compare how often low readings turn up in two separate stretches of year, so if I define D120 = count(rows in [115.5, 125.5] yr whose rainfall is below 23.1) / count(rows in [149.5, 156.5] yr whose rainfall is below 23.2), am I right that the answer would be 2.25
